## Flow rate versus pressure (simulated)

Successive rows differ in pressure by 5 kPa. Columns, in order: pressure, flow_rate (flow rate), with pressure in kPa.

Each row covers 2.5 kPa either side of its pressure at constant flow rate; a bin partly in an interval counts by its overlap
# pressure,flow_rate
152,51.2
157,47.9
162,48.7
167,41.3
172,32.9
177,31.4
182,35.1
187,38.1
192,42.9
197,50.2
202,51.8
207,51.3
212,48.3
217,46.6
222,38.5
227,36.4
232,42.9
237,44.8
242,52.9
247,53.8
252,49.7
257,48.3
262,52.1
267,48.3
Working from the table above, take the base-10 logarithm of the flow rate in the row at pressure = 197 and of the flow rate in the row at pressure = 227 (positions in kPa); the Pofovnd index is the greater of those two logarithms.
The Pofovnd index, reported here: 1.70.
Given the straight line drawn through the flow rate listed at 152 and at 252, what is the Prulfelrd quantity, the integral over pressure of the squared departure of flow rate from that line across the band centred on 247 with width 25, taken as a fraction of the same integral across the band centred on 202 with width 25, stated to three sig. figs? 0.810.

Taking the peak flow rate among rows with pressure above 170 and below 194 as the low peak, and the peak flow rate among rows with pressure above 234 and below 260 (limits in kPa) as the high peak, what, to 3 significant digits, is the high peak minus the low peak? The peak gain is 10.9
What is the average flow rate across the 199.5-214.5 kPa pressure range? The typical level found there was 50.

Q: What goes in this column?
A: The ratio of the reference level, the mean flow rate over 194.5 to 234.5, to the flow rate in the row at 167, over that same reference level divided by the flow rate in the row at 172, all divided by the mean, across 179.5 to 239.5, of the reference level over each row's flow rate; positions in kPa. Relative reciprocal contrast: 0.75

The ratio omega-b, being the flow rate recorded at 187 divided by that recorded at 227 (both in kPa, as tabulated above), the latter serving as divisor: 1.05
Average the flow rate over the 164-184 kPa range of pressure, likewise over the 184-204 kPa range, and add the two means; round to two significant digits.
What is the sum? 81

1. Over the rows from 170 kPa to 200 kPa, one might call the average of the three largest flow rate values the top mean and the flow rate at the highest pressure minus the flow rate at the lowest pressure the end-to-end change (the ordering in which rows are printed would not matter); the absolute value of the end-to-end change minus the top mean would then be 26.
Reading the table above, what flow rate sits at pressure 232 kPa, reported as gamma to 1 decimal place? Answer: 42.9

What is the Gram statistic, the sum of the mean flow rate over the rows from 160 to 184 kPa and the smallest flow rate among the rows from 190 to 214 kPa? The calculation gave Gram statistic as 81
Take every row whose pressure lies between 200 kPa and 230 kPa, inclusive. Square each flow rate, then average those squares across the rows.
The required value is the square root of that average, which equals 45.9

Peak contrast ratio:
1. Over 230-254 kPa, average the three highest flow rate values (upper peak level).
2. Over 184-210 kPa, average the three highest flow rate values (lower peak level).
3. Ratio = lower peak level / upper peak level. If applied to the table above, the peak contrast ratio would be 0.98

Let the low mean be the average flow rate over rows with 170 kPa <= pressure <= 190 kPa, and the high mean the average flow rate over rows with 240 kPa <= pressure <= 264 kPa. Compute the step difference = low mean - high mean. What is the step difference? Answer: -17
